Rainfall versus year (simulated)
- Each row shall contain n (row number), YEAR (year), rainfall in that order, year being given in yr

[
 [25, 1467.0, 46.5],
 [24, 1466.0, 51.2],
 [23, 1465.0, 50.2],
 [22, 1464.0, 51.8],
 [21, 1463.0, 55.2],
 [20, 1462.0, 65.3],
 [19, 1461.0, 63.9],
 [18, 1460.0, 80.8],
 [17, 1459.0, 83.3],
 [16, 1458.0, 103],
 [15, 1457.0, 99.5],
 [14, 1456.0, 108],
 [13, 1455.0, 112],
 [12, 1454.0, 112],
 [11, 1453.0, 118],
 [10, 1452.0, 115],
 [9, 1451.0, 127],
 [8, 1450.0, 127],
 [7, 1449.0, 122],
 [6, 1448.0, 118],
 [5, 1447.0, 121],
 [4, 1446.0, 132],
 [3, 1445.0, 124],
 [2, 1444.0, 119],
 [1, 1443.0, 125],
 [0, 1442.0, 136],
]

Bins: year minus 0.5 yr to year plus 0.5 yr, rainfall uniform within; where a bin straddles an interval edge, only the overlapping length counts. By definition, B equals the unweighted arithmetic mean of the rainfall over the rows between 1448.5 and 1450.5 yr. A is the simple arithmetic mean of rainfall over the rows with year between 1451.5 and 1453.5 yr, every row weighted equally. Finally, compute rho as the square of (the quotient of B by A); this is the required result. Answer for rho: 1.1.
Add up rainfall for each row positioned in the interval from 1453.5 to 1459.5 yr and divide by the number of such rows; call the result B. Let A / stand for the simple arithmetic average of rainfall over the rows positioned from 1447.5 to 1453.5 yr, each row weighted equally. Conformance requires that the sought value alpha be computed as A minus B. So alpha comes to 18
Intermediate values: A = 121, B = 103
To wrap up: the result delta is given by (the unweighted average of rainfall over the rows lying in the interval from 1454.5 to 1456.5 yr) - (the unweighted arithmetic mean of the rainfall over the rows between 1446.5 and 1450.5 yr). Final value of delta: -12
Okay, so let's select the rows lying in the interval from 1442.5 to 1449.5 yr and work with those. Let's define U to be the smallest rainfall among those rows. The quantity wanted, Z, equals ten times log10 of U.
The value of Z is 20.7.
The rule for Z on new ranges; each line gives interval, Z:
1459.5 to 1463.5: 17.4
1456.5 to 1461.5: 18.1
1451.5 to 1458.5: 20.0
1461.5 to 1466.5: 17.0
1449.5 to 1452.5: 20.6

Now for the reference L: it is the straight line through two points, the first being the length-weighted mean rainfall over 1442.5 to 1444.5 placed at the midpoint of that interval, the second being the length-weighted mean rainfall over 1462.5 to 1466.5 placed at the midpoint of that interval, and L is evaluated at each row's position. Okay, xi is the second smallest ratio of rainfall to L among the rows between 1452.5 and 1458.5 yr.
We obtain 1.29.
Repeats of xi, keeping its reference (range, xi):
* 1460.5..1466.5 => 0.97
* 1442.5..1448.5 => 1.01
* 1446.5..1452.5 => 1.10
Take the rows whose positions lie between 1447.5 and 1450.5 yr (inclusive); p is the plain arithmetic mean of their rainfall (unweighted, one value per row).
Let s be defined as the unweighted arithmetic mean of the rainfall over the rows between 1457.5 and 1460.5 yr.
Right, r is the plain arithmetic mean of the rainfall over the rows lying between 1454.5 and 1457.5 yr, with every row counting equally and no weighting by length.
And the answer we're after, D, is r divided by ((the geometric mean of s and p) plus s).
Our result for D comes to 0.55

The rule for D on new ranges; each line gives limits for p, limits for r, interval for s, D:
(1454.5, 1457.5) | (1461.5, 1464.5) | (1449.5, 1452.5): 0.24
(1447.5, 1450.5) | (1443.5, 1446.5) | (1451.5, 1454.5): 0.54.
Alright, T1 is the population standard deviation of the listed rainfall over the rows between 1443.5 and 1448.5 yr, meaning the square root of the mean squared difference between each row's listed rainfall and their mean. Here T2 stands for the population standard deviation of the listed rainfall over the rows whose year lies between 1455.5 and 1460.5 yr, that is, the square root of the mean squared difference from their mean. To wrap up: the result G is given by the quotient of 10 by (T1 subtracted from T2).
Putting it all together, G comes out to 2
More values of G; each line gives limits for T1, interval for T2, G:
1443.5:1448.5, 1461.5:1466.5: 20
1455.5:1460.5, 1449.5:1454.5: -2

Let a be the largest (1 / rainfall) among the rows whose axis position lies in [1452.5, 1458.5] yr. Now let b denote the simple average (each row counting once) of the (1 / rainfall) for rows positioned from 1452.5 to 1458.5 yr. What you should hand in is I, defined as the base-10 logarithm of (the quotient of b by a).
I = -0.037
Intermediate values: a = 0.010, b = 0.0092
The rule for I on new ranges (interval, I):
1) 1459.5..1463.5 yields -0.072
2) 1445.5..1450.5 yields -0.021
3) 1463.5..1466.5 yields -0.007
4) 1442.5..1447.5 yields -0.018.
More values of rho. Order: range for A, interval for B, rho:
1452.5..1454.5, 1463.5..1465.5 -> 0.2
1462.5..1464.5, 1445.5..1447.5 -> 5.6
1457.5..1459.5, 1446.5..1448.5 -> 1.6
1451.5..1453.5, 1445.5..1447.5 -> 1.2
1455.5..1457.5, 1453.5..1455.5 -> 1.2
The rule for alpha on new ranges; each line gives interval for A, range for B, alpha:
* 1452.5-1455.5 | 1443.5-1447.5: -10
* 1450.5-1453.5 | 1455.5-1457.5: 16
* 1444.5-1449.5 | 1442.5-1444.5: 1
